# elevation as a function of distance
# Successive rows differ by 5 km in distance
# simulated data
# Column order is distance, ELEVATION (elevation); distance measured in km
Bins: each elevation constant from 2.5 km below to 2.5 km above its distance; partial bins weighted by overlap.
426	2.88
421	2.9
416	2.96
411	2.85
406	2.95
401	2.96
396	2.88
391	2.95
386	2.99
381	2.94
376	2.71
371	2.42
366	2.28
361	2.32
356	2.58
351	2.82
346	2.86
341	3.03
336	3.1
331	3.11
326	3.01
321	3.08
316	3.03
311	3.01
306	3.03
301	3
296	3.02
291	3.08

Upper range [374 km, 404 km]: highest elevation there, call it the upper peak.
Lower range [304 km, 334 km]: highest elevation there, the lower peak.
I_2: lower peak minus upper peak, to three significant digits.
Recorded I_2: 0.120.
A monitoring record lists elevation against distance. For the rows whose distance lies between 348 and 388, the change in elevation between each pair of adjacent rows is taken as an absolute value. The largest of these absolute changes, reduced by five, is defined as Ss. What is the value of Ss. -4.71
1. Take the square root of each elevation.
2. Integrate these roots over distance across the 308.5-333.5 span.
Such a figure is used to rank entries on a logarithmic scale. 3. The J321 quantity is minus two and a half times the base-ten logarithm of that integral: -4.10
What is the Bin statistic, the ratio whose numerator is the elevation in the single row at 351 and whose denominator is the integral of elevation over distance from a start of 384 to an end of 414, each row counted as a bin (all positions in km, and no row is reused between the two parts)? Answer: 0.0321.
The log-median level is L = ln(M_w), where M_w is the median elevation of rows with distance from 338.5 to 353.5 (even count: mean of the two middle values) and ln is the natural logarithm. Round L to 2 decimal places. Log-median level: 1.05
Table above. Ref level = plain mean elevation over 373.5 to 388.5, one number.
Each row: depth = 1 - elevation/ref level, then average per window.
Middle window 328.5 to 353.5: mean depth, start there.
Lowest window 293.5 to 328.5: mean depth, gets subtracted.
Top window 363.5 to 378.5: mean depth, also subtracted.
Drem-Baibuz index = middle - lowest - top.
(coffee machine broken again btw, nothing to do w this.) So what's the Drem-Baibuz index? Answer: -0.13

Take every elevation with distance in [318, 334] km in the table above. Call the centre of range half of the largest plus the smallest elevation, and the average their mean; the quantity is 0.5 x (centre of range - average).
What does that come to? -0.003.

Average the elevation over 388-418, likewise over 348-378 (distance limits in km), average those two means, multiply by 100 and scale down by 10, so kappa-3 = 27.2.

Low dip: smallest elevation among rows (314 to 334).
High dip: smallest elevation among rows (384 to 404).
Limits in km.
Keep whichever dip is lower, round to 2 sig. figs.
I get 2.9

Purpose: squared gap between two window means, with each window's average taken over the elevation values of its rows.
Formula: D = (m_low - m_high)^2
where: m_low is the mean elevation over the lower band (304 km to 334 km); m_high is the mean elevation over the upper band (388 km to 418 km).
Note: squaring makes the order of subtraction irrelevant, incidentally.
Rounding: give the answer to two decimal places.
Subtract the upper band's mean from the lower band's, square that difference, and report 0.01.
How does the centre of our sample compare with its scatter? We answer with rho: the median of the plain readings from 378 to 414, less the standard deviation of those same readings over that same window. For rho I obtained 2.90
